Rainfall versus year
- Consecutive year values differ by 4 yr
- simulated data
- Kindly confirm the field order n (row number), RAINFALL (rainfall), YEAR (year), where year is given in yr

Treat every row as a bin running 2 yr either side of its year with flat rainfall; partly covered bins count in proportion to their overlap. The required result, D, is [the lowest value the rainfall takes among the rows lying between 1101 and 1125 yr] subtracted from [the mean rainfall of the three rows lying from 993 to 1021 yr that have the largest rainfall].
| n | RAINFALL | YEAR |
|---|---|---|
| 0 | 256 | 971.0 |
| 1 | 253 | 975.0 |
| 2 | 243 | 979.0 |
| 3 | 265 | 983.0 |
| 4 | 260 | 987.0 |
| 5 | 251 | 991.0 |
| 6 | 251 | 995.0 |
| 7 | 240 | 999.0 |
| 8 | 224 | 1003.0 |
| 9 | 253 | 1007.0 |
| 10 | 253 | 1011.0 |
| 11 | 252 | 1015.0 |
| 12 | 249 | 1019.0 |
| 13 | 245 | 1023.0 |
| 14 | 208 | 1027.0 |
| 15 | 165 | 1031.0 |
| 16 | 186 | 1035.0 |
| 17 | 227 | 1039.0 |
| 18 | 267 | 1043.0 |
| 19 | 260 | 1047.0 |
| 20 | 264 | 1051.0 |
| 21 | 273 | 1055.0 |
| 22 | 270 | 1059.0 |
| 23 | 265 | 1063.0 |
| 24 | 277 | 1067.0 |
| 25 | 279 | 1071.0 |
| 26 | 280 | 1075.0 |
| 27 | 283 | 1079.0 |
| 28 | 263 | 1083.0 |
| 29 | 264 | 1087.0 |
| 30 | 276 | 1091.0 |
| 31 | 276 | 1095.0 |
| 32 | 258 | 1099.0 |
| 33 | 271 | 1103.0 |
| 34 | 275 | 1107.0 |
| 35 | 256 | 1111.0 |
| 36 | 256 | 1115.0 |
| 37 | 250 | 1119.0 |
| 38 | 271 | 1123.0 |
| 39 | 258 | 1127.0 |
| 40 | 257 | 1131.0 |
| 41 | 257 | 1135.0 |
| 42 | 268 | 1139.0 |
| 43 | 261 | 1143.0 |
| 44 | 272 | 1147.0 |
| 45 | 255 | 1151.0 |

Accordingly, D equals 3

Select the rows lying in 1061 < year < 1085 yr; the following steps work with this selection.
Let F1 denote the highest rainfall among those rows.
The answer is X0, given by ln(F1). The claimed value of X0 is 5.65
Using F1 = 283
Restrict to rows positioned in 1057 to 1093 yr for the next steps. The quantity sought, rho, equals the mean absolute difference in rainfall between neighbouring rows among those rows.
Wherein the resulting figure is 7.0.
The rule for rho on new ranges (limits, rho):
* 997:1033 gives 16.6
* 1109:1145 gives 7.4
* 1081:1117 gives 8.4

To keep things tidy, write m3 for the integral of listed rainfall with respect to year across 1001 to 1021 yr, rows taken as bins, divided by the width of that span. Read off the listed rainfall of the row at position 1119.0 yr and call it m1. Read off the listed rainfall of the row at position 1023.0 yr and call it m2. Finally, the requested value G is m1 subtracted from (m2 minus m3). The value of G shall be -251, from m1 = 250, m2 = 245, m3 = 246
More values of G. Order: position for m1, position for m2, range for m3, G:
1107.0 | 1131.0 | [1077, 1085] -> -291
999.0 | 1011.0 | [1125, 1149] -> -249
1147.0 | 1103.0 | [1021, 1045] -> -217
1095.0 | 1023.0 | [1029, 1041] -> -224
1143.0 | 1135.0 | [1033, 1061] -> -254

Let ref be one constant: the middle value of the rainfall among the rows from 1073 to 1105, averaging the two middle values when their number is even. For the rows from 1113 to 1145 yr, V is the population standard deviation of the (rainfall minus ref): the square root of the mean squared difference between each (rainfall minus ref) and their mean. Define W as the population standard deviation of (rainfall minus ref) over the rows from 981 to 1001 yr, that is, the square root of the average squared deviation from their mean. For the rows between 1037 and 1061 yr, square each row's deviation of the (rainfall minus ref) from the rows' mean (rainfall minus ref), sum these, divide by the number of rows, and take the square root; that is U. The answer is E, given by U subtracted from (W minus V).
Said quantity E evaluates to -13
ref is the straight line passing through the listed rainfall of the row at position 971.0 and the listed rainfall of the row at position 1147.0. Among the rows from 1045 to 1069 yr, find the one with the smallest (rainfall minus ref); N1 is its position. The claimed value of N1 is 1047.0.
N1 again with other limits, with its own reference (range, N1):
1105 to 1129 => 1119.0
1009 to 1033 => 1031.0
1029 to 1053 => 1031.0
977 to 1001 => 999.0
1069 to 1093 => 1083.0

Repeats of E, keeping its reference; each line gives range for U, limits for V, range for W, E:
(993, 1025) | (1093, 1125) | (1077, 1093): -10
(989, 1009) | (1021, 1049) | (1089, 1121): -36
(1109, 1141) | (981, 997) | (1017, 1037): 20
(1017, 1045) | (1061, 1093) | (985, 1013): -30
